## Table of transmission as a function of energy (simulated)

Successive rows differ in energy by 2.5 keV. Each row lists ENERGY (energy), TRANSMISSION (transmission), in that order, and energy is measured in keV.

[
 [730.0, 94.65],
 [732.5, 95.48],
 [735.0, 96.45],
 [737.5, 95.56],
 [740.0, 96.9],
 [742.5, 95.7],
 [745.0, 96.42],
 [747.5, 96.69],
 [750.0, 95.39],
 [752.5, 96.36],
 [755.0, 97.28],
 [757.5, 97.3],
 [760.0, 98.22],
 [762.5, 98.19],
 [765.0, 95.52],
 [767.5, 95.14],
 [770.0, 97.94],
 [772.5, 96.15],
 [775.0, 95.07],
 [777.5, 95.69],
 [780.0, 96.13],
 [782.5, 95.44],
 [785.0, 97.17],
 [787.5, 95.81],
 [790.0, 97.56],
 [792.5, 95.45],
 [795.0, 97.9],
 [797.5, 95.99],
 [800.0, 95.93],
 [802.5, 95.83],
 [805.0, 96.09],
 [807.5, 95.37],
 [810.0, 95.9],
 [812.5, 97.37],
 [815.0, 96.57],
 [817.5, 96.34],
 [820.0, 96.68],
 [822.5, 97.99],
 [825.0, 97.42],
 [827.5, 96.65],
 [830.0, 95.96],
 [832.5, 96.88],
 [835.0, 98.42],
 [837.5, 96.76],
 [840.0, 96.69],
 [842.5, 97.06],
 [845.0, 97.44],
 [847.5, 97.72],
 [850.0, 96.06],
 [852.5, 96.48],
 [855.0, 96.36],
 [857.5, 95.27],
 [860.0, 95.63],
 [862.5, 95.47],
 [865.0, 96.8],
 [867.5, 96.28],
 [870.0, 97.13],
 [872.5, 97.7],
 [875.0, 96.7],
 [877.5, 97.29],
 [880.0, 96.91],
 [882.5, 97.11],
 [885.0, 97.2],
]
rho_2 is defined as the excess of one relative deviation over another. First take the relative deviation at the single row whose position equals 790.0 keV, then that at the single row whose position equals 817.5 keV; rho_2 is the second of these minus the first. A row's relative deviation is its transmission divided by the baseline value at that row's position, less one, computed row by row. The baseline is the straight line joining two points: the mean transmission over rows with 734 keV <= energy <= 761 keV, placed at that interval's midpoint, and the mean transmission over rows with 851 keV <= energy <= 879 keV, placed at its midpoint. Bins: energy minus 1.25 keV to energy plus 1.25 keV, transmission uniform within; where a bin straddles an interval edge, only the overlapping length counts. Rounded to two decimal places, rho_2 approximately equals -0.01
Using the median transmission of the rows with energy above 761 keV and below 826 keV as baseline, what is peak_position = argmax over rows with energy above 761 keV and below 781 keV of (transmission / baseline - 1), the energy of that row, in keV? 762.5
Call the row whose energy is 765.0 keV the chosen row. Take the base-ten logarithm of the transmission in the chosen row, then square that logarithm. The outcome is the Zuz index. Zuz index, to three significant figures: 3.92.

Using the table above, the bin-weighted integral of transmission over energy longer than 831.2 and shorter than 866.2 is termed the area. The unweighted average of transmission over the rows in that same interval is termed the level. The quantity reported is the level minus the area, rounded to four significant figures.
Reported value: -3286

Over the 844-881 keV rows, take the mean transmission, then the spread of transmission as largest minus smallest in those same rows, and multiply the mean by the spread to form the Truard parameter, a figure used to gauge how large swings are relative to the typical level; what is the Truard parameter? 237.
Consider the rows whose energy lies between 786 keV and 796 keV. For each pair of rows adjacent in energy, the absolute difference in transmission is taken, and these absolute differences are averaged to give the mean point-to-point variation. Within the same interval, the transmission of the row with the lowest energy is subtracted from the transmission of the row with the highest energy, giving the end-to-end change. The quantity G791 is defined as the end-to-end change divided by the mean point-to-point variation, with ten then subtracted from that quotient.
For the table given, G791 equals -9.0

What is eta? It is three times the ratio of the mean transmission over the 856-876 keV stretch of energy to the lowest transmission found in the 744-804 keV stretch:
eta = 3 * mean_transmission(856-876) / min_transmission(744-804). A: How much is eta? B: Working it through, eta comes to 3.04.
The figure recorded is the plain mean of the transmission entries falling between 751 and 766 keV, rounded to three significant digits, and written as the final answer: 97.1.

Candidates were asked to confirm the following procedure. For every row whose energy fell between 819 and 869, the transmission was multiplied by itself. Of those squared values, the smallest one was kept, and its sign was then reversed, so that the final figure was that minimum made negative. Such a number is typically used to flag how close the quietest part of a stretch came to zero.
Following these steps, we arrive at -9076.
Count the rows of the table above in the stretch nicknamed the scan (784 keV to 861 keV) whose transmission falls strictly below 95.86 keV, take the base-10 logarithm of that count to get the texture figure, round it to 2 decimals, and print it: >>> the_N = 0.78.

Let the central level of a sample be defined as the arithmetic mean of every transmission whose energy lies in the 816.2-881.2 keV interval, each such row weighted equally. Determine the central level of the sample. 96.8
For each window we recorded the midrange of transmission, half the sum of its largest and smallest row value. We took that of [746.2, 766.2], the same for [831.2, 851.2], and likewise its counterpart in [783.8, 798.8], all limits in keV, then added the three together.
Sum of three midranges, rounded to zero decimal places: 291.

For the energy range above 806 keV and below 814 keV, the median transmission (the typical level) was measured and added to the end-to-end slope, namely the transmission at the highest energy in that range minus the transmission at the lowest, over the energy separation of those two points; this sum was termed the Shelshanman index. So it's 96.3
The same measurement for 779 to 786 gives 96.3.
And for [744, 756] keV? 96.5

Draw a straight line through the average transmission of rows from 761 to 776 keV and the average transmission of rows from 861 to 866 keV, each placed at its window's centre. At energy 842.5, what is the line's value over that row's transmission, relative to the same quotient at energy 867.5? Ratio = 0.993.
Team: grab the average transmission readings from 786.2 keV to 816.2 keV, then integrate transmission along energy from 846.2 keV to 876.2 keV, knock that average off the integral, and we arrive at 2798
